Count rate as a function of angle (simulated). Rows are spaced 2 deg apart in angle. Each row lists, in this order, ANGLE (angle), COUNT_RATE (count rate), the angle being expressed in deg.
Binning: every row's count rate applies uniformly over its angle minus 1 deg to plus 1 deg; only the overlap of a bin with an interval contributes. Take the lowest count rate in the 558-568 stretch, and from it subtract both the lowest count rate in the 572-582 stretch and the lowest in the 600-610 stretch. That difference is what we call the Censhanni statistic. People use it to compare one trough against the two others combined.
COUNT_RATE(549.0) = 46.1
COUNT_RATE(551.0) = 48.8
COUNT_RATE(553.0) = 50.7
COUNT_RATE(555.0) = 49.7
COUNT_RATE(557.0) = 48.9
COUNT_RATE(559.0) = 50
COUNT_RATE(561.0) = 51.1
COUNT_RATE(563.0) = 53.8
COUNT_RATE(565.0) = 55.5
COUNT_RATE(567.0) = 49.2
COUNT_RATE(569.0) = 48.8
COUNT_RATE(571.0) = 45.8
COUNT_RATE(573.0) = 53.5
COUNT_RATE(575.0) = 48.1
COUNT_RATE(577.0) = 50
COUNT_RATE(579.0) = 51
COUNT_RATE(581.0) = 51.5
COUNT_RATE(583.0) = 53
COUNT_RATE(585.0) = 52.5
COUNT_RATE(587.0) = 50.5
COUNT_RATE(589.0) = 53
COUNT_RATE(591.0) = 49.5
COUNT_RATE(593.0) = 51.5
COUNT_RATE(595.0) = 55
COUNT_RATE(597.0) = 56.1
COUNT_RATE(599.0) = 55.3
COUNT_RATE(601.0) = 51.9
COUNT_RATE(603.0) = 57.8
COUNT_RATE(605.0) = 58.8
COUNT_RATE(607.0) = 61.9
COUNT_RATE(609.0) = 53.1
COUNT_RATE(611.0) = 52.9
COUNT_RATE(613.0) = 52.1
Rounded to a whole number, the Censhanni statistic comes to -51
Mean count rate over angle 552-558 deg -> 50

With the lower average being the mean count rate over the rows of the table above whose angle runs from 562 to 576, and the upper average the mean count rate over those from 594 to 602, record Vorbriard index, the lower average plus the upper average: 105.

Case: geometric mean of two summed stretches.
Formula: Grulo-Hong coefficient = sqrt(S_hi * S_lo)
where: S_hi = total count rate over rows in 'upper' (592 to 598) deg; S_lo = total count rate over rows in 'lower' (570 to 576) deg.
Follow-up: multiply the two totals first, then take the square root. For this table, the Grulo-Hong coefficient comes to 154.8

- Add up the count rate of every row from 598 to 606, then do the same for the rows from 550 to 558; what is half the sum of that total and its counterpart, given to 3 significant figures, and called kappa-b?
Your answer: 211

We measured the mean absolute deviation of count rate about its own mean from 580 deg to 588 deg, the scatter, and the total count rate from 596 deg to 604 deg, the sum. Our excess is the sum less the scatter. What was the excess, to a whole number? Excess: 220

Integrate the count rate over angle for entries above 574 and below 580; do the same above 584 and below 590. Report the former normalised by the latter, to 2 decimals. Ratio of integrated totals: 0.96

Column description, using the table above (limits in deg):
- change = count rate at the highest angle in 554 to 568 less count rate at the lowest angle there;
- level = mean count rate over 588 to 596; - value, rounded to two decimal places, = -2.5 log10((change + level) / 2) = -3.53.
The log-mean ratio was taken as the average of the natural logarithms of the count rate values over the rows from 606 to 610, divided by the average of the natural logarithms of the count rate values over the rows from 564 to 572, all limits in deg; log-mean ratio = 1.037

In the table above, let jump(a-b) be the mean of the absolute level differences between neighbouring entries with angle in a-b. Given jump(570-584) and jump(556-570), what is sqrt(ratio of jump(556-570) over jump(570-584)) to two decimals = 0.86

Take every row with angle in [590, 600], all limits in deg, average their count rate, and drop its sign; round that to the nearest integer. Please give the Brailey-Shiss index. 53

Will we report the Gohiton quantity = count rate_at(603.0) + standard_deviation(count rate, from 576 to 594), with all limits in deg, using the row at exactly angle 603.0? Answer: 59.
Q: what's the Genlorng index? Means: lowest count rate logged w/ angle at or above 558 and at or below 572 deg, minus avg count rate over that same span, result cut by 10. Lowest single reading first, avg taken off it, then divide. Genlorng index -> -0.480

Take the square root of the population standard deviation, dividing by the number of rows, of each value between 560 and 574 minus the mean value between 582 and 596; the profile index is 1.77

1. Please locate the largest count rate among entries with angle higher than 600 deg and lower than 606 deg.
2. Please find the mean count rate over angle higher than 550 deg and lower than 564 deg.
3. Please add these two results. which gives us 109.2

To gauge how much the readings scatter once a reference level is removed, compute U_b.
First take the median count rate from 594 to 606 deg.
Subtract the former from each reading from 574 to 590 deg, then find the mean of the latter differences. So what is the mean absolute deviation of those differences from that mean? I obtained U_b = 1.3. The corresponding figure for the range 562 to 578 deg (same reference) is 2.8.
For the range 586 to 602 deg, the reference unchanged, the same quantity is 2.0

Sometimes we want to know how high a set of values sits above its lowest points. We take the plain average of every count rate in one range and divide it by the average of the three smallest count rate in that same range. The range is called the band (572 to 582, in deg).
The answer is 1.02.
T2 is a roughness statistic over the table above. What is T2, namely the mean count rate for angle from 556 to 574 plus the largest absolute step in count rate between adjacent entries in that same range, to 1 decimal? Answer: 58.4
